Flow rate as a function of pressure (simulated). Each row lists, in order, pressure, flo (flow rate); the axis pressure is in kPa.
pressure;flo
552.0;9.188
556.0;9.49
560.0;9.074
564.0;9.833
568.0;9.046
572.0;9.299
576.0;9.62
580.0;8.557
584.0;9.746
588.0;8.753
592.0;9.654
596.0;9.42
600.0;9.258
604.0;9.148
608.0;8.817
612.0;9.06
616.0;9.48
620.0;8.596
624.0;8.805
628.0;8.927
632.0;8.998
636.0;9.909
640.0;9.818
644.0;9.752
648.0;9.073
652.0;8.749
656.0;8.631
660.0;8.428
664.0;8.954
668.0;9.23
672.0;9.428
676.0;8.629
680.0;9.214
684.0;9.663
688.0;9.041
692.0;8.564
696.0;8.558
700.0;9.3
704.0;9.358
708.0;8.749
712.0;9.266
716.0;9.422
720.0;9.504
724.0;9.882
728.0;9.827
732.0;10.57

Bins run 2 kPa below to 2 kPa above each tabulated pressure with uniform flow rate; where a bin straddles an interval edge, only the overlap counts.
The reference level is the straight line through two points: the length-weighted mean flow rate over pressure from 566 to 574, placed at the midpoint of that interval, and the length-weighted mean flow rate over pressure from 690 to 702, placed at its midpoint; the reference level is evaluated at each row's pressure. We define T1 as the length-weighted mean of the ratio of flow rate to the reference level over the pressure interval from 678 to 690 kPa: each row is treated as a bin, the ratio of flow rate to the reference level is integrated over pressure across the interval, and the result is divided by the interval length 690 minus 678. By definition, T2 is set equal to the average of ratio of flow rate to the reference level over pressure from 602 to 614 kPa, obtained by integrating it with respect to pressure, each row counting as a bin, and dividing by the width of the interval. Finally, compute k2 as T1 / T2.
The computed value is 1.06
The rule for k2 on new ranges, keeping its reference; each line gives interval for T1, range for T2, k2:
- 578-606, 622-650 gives 0.97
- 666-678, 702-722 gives 0.97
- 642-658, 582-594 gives 0.98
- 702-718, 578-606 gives 1.04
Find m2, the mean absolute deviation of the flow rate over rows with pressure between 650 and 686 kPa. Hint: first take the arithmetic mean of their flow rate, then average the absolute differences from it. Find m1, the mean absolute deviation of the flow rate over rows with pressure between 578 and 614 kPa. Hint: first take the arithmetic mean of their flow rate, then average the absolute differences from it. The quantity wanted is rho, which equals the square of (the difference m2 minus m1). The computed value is 0.0007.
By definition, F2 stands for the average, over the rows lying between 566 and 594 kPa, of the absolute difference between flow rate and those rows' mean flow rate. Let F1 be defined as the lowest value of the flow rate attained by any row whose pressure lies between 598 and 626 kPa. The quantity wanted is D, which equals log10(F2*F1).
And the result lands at 0.52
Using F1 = 8.596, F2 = 0.39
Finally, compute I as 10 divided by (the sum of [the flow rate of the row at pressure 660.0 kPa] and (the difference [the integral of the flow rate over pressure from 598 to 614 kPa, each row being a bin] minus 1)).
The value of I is 0.0655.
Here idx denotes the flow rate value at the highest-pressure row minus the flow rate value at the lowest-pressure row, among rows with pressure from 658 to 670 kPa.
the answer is 0.8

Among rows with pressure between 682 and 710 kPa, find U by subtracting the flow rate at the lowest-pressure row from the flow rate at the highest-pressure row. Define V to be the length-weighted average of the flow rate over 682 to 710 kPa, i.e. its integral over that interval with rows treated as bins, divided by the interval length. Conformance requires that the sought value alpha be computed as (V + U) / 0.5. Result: 16.2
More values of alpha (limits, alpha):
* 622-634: 18.2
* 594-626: 16.9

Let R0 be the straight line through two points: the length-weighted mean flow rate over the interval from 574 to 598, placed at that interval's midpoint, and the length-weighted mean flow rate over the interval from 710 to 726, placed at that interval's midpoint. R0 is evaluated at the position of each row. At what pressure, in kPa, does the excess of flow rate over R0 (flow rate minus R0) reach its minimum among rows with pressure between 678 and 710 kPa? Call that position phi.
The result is 696.0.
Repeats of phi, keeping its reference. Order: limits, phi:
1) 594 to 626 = 620.0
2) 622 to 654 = 652.0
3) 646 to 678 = 660.0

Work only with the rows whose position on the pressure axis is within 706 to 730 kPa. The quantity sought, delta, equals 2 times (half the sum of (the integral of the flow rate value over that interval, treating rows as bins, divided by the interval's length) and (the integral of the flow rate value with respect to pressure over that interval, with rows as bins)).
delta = 236.0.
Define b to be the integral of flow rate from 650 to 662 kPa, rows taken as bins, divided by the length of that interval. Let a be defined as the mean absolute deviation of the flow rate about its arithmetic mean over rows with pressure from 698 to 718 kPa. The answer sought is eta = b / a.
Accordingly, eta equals 46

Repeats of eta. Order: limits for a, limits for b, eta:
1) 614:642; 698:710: 21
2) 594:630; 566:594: 38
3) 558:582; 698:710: 26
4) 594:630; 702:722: 39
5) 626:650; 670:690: 22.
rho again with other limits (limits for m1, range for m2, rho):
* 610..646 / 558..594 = 0.0020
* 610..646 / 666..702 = 0.0091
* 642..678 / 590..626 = 0.0035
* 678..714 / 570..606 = 0.0000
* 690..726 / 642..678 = 0.0008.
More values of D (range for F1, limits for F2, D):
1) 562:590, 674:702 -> 0.48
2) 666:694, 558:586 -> 0.49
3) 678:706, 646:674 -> 0.38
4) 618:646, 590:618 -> 0.27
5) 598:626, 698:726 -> 0.26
